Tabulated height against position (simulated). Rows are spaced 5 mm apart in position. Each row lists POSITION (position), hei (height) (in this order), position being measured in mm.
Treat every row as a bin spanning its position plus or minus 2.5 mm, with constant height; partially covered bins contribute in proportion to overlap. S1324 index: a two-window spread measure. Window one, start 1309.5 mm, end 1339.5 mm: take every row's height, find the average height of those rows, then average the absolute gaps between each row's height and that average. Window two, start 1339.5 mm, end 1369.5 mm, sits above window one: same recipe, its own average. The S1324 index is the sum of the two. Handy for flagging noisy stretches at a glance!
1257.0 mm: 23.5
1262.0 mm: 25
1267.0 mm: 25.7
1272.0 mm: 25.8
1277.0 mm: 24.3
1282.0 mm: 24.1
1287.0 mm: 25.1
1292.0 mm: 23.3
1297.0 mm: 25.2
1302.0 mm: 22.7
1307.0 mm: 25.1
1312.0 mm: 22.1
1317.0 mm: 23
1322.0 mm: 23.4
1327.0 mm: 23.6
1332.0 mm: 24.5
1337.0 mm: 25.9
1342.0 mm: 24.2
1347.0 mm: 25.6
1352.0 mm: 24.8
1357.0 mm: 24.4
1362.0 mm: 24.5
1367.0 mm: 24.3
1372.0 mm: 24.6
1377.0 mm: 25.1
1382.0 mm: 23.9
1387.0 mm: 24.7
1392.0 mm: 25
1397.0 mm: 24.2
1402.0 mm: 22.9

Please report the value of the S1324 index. 1.34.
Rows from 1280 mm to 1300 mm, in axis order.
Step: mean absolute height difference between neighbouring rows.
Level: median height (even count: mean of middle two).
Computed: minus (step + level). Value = -26.2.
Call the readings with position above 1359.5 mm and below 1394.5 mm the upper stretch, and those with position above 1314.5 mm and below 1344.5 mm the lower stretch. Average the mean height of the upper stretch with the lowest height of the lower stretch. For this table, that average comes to 23.8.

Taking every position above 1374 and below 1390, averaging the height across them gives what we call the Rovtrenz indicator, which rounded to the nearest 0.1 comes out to 24.6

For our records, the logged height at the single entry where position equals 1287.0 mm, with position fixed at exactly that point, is 25.1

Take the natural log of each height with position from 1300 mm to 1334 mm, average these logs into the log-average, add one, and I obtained 4.16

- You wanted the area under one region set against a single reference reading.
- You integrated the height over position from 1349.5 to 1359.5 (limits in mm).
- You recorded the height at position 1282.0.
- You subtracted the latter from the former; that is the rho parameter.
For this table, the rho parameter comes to 222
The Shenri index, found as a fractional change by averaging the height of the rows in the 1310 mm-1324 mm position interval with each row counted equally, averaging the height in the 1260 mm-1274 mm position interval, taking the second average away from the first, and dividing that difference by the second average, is -0.10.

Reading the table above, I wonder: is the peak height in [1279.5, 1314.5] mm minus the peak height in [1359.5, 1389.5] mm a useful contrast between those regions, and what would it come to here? 0.10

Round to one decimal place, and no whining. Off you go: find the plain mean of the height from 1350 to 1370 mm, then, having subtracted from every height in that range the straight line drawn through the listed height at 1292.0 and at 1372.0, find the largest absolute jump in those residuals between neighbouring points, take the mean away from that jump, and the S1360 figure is -24.0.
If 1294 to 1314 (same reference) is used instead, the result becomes -20.7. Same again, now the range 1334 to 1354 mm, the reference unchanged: -23.3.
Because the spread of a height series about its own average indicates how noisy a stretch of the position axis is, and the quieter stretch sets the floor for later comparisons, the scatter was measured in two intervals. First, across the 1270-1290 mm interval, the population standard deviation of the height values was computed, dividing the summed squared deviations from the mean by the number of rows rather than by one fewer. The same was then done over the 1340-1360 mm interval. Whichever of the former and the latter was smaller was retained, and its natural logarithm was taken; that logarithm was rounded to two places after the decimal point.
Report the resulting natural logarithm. -0.62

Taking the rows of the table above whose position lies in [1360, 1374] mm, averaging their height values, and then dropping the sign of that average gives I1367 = 24.5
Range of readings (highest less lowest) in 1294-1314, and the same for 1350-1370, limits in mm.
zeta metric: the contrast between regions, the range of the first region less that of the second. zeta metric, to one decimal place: 2.6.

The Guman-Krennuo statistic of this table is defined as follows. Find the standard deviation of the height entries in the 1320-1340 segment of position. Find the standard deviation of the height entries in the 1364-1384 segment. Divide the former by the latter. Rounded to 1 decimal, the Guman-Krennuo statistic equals 2.3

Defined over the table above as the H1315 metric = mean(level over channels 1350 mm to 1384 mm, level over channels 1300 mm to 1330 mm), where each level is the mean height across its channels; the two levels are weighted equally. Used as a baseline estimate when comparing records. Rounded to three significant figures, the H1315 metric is 23.9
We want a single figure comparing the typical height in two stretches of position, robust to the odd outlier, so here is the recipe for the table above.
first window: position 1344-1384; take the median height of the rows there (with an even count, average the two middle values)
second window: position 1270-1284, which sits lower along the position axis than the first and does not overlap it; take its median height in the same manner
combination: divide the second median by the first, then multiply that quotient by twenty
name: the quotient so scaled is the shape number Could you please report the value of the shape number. 19.8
